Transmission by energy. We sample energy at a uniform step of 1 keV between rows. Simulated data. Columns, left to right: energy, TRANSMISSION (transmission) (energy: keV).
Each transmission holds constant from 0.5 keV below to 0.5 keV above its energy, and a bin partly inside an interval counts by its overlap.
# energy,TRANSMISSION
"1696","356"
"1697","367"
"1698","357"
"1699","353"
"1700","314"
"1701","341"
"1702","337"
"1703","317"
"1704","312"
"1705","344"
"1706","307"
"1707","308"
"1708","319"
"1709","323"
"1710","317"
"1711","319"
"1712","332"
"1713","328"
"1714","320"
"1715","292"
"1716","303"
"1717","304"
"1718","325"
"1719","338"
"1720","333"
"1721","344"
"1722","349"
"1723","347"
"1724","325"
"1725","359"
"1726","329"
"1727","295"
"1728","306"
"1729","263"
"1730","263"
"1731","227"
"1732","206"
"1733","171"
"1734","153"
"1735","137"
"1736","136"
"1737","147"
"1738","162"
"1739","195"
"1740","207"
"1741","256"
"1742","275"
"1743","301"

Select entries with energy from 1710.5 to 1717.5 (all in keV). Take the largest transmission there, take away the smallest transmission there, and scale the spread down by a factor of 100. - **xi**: 0.40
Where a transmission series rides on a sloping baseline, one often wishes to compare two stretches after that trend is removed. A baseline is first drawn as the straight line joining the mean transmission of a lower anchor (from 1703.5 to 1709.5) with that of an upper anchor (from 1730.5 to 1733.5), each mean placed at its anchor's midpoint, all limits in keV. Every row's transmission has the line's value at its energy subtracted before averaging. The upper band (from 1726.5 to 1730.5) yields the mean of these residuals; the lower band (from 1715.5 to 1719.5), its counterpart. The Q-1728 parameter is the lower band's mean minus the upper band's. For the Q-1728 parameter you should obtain -15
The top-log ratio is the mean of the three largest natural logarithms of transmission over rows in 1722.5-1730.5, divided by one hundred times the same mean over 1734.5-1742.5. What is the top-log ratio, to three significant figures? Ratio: 0.0106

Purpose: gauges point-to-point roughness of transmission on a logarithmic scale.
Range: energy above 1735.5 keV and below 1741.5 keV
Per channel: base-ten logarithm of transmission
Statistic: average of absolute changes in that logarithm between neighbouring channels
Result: 0.055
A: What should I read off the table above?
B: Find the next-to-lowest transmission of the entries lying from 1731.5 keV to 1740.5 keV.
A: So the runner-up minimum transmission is 137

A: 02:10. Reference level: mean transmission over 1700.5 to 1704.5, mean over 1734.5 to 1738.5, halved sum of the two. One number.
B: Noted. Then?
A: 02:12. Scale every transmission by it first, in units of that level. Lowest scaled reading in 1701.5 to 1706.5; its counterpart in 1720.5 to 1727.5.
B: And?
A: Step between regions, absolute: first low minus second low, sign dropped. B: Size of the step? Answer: 0.05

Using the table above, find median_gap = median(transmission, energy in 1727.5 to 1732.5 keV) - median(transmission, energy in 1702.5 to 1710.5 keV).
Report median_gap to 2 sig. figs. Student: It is -54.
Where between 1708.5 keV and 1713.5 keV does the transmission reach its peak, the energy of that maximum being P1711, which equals 1712 keV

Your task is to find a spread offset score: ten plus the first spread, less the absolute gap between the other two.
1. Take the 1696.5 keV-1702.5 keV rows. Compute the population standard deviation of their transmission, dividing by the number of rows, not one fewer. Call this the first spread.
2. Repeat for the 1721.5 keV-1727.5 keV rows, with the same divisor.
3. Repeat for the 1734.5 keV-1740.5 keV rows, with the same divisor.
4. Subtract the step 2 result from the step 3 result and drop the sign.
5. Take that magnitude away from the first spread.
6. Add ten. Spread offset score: 20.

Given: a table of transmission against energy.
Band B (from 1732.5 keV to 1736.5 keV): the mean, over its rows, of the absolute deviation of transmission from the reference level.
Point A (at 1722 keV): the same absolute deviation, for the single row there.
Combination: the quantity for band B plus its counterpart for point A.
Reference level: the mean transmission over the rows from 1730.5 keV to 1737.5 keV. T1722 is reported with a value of 201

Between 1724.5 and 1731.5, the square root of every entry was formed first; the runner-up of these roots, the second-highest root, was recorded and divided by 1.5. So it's 12.1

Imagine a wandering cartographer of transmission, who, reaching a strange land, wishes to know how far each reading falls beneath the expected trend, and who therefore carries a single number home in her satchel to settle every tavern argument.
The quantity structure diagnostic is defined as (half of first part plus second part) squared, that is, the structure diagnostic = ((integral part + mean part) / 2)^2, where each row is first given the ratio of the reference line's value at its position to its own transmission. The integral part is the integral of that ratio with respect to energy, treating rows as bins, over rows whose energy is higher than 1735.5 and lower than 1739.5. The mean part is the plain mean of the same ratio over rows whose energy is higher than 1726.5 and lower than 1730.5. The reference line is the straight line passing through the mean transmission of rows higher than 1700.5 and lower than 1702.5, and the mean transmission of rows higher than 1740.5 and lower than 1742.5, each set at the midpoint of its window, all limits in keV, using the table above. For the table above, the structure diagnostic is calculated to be 15.9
